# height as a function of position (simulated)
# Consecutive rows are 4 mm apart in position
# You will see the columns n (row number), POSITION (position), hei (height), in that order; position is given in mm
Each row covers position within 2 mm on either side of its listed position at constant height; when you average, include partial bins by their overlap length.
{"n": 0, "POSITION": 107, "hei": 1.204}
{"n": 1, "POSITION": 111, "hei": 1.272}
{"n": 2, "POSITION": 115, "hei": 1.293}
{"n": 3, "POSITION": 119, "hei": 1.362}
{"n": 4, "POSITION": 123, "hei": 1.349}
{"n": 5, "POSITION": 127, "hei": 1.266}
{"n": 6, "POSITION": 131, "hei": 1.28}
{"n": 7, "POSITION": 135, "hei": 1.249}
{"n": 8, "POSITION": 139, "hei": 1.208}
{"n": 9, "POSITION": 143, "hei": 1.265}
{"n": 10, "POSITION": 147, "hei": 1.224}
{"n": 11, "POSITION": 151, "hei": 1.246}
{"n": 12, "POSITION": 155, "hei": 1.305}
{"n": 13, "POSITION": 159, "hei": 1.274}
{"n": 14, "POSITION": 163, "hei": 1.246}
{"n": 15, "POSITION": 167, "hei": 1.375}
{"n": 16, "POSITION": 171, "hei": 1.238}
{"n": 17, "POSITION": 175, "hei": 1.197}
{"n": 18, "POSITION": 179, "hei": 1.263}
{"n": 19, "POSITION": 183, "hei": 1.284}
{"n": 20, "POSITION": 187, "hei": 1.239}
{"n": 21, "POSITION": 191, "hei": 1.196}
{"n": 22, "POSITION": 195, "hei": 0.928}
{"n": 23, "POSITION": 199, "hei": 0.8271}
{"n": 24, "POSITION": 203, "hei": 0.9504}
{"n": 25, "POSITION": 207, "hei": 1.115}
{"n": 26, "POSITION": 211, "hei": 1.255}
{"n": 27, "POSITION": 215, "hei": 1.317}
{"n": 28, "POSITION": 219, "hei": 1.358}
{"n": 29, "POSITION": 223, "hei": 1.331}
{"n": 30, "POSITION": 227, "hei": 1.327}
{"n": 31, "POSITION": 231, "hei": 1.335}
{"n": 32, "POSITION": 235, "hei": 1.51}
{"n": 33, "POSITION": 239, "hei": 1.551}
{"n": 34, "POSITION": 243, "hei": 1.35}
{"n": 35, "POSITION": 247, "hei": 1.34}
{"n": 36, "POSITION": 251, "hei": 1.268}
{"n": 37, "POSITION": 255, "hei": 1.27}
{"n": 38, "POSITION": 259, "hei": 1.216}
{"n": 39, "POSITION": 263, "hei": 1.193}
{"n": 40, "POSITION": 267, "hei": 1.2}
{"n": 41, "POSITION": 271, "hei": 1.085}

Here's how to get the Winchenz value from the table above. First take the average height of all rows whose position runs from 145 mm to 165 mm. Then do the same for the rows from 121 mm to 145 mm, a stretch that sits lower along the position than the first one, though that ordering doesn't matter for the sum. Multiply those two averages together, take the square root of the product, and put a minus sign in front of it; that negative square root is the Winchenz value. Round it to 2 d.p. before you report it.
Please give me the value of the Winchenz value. -1.26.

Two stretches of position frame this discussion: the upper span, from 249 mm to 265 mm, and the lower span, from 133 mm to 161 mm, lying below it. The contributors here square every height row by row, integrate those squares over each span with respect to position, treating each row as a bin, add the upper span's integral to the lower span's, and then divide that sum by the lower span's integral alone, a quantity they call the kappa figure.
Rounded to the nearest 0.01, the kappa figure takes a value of 1.56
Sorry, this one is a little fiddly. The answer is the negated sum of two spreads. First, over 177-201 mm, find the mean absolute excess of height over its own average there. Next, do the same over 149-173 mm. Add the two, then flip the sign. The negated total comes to -0.20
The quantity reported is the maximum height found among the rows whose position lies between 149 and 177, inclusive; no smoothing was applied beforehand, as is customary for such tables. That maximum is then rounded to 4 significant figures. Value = 1.375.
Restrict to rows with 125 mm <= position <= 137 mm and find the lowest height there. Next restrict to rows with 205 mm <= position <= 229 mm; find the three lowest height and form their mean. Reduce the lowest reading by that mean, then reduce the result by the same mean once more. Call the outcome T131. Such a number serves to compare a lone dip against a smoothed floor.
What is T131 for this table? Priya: -1.21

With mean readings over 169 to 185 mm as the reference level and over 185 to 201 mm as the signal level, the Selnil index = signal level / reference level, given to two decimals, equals 0.84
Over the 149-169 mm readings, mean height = 1.29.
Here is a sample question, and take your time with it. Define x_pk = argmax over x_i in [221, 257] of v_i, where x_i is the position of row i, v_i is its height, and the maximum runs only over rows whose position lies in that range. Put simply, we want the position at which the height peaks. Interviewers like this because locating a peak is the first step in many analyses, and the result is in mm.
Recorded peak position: 239 mm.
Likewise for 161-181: 167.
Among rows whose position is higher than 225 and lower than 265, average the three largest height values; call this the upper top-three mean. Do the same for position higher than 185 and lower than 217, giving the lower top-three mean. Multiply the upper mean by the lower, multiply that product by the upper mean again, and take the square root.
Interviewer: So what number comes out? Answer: 1.66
